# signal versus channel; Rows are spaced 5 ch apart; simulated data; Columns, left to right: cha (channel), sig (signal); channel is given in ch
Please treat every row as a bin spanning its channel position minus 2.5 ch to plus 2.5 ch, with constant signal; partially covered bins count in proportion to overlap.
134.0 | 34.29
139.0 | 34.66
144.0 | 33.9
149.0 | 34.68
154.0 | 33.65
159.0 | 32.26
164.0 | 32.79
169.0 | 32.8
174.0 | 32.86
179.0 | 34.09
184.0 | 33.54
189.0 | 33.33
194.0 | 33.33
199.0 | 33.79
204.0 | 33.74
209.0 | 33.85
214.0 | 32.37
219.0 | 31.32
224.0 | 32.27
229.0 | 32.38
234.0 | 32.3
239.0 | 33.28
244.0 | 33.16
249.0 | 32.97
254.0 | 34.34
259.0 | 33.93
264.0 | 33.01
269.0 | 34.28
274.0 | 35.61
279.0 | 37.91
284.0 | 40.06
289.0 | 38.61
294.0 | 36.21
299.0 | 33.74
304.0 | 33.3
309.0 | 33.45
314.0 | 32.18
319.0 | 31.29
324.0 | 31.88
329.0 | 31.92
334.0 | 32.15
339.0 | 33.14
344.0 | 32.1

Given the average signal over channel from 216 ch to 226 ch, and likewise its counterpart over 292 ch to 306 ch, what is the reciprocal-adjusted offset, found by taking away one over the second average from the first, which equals 31.77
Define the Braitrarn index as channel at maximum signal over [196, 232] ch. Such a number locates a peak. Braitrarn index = 209.0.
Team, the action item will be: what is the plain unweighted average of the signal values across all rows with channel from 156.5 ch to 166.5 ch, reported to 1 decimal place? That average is 32.5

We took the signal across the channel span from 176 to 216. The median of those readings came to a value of 33.6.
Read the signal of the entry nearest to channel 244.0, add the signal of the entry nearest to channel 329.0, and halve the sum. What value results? 32.54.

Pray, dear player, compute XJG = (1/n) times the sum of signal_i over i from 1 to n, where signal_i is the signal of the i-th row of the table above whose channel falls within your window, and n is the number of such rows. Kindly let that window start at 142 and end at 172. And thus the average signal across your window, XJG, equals 33.3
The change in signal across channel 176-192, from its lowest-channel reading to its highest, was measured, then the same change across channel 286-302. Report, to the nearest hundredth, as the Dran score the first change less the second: 4.11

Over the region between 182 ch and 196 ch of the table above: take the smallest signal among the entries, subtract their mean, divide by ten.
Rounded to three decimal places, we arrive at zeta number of -0.007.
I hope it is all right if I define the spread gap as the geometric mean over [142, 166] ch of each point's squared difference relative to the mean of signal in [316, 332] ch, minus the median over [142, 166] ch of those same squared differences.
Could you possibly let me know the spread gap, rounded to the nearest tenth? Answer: -1.5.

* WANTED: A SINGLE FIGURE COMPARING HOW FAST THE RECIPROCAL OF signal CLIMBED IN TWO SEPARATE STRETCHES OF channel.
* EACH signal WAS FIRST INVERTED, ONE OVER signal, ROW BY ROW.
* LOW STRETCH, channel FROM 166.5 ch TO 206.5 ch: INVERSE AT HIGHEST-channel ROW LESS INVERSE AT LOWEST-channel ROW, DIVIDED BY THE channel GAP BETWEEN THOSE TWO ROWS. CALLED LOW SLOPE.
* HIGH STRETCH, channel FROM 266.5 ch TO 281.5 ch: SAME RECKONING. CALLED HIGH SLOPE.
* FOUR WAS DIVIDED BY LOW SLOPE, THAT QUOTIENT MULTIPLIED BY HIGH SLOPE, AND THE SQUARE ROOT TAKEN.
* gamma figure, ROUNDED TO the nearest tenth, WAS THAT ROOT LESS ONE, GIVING 5.8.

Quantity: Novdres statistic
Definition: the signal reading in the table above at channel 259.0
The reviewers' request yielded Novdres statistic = 33.93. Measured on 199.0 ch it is 33.79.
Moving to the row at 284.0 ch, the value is 40.06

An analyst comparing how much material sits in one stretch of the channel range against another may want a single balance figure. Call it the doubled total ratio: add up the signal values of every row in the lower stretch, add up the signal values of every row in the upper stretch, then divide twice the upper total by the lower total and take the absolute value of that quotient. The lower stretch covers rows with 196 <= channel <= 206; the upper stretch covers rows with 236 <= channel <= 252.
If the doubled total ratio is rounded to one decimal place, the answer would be 2.9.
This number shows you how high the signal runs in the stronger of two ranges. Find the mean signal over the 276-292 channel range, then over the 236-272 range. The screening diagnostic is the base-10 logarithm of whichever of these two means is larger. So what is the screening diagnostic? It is 1.59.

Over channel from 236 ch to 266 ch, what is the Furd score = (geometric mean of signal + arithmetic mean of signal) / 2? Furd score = 33.4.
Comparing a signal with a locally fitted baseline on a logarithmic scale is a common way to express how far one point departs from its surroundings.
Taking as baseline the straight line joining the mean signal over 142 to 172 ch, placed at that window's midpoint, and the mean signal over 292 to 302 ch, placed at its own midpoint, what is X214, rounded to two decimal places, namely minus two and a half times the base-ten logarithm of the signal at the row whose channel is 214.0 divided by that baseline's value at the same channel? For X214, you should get 0.05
